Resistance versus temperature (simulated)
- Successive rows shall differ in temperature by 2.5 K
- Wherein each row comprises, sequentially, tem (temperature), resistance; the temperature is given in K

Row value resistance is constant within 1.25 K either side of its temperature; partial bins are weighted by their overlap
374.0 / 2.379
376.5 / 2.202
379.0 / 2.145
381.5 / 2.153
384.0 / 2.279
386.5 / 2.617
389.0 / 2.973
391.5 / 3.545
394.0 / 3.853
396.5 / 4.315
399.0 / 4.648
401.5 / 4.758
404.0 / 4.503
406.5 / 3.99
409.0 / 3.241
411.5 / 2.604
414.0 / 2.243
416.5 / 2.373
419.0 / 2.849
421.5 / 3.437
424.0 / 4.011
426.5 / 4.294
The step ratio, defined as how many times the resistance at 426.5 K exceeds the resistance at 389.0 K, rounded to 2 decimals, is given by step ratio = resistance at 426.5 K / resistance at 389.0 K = 1.44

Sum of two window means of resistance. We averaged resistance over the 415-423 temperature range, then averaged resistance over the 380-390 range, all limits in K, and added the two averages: 5.39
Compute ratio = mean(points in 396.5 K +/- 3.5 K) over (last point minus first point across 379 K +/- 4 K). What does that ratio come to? -87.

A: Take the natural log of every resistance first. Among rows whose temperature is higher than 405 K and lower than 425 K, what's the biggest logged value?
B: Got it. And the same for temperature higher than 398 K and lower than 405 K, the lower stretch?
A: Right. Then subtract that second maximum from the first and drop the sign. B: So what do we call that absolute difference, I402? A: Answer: 0.17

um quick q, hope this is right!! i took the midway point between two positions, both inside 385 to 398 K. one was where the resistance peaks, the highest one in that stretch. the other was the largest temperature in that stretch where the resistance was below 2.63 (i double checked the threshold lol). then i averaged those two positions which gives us 391.5 K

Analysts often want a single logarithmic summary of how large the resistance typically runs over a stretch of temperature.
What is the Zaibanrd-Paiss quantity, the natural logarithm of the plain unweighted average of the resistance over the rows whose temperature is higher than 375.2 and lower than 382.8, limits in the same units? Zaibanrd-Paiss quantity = 0.77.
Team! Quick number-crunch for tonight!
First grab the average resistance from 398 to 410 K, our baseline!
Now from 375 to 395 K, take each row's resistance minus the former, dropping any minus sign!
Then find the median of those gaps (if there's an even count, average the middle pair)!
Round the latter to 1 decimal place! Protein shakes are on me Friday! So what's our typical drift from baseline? 1.8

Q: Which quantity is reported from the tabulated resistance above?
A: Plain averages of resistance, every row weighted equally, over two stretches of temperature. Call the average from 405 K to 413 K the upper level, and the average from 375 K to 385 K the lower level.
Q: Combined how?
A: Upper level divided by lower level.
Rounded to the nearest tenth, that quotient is 1.5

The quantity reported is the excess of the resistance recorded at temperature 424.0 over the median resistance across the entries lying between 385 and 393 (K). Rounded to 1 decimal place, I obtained 1.0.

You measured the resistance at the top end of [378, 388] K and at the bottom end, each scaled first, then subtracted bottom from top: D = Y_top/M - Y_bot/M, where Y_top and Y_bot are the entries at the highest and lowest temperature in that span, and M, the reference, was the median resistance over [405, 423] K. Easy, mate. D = 0.17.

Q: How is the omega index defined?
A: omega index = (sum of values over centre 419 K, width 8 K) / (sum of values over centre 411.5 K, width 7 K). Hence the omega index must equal 1.1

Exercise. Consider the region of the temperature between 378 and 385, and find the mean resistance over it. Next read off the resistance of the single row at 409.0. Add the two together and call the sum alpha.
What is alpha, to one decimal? 5.4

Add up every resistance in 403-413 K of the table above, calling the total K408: 14.3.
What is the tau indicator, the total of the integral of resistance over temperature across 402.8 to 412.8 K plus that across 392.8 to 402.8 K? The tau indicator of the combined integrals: 80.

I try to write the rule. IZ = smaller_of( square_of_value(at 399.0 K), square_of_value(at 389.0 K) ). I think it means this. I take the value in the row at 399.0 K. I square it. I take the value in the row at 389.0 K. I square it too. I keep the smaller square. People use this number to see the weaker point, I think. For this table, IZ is 8.8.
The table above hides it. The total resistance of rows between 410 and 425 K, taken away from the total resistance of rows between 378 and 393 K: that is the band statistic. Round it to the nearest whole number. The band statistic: -2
